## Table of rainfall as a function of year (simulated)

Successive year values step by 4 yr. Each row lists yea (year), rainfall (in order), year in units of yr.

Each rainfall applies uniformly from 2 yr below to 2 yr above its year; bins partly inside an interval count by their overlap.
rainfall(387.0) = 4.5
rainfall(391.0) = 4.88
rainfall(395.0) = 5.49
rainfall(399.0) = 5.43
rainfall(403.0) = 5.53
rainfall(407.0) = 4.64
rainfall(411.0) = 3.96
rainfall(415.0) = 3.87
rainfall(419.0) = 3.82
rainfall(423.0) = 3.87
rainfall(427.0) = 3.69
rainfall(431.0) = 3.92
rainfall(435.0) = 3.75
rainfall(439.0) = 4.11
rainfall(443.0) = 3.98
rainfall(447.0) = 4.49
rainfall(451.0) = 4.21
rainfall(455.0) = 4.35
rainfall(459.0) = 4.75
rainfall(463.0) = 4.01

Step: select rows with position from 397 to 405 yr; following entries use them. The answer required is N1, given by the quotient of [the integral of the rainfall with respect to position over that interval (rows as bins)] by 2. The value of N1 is 22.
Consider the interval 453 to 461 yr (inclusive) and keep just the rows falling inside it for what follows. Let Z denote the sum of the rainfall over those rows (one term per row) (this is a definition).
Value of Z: 9.1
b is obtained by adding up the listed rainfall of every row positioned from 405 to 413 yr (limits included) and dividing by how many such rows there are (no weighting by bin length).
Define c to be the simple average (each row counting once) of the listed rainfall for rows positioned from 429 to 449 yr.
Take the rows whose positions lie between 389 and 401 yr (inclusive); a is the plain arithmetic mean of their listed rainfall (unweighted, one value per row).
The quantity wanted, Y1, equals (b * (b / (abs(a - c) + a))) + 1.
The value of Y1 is 3.9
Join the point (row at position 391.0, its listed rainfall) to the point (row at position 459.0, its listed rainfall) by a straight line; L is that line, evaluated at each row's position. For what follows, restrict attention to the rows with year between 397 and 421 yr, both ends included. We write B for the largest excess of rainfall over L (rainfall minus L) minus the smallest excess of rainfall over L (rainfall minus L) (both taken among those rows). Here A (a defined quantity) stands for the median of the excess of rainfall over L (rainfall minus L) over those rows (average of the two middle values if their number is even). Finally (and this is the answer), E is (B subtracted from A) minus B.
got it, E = -3.9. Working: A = -0.55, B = 1.68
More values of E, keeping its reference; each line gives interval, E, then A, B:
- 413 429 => -1.3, -0.99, 0.17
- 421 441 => -1.8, -0.95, 0.44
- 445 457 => -1.0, -0.41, 0.27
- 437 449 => -1.7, -0.68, 0.52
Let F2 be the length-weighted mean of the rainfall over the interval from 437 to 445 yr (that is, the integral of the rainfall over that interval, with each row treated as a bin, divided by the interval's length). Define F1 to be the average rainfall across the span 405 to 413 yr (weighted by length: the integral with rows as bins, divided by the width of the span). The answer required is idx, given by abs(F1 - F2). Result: 0.3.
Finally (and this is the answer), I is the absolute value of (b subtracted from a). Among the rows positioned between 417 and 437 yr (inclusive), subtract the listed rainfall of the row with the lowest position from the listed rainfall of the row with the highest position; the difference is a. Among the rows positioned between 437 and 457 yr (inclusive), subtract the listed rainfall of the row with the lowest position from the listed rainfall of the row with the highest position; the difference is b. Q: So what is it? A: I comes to 0.3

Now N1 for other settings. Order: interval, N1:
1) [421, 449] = 56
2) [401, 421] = 44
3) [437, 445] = 16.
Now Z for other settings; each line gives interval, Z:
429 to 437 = 7.7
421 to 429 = 7.6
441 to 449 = 8.5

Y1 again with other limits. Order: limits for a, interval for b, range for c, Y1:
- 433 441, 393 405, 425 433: 8.4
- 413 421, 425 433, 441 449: 4.4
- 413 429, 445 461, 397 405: 4.6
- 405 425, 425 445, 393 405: 3.8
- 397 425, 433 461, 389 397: 4.5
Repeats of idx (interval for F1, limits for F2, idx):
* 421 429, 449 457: 0.5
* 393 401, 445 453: 1.1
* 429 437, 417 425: 0.0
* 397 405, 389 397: 0.3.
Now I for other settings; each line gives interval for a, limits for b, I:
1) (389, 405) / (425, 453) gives 0.1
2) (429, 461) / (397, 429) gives 2.6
